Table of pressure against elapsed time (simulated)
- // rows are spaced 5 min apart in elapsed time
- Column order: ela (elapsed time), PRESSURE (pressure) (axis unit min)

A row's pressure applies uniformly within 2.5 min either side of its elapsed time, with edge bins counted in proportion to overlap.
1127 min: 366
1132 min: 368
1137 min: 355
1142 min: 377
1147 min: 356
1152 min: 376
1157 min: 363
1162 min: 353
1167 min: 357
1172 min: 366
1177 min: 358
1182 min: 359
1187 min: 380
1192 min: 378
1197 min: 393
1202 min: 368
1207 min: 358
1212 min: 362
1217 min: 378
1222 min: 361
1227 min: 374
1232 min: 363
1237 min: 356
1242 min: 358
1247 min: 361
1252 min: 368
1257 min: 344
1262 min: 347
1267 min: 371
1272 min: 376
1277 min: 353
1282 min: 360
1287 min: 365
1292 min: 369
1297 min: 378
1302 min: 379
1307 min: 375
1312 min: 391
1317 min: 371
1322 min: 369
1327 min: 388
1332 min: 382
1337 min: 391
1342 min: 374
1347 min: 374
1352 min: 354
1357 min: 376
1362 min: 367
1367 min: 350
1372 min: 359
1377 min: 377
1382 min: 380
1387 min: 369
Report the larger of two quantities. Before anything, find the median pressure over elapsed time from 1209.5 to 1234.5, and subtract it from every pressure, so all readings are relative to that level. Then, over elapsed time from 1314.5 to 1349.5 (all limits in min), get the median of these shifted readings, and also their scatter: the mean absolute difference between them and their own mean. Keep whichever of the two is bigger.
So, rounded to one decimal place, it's 11.0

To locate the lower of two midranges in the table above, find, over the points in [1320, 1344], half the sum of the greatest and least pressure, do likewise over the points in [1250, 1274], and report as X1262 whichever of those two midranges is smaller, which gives 360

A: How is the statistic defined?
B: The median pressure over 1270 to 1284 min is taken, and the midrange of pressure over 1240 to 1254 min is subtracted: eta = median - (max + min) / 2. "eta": -3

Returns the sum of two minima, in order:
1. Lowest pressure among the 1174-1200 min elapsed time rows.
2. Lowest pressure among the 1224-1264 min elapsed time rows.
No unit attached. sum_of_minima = 702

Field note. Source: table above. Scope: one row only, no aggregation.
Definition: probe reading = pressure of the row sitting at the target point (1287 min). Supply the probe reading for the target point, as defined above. 365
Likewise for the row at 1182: 359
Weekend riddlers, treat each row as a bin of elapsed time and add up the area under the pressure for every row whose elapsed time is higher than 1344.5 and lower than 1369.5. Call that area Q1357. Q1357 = 9105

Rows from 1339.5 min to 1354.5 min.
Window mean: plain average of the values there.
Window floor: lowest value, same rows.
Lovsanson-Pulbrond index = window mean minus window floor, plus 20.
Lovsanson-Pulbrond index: 33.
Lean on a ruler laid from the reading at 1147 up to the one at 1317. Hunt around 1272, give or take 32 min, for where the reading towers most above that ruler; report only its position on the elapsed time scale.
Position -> 1302 min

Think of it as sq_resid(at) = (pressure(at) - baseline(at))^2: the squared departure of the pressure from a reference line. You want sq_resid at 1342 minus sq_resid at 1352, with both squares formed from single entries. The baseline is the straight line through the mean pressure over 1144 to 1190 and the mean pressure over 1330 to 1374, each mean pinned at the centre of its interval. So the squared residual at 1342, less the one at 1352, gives -223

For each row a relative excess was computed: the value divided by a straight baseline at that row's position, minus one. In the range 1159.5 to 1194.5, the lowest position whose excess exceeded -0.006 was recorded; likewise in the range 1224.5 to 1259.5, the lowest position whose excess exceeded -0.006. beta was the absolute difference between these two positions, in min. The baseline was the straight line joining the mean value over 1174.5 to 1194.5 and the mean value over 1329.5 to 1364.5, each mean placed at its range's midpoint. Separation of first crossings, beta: 40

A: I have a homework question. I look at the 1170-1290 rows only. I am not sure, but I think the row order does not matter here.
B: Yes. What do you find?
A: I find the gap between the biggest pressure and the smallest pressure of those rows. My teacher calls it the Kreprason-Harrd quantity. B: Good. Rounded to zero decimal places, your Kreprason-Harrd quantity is 49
